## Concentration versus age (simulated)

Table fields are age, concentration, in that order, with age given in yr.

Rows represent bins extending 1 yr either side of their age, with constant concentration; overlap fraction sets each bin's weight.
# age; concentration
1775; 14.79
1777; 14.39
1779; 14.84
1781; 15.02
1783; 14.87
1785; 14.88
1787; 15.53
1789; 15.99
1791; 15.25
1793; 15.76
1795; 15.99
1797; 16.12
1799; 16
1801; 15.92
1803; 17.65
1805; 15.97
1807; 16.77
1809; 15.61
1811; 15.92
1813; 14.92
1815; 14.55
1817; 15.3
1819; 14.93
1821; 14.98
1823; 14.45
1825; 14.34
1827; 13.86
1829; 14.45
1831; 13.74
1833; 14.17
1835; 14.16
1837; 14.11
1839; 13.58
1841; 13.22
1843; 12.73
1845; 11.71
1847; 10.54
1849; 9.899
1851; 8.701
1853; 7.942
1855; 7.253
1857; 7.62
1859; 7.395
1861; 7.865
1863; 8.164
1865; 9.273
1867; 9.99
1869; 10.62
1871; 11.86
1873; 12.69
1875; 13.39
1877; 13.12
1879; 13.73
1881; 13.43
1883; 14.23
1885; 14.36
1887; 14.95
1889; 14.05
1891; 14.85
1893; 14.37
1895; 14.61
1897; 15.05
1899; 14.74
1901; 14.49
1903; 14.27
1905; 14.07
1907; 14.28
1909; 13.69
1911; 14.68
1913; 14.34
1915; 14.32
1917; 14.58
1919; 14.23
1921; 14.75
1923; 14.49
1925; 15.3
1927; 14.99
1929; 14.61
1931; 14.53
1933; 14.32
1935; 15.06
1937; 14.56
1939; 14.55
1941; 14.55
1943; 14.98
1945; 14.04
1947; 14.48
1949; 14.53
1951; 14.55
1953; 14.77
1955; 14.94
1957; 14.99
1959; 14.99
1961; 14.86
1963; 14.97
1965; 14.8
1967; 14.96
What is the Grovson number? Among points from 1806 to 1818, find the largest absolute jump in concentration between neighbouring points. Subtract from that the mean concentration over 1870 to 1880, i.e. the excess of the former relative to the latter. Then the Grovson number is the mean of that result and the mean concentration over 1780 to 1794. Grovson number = 1.8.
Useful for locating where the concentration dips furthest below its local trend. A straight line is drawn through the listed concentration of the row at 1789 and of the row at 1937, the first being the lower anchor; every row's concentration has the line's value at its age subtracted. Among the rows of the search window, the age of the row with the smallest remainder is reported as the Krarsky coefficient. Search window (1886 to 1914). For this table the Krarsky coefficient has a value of 1909 yr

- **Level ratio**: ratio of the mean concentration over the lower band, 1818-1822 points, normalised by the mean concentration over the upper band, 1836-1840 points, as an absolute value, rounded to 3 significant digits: 1.08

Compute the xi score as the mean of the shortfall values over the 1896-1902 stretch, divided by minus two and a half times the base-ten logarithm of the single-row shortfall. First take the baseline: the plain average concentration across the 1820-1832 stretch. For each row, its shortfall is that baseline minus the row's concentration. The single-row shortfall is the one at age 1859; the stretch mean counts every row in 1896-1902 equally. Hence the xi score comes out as 0.22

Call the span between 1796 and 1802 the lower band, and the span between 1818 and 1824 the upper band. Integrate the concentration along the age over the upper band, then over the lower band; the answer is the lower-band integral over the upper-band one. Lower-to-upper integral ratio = 1.08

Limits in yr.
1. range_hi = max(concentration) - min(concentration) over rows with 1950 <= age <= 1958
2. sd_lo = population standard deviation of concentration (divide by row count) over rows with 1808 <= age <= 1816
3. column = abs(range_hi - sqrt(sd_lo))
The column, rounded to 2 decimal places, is 0.30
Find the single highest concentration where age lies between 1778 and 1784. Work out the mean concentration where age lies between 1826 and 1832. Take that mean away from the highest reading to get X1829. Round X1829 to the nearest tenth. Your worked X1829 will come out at 1.0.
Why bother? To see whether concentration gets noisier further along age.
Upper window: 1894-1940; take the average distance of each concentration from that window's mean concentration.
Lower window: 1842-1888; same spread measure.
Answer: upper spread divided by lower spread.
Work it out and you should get 0.11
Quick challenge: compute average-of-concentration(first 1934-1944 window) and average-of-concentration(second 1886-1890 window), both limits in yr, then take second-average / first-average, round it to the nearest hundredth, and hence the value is 0.98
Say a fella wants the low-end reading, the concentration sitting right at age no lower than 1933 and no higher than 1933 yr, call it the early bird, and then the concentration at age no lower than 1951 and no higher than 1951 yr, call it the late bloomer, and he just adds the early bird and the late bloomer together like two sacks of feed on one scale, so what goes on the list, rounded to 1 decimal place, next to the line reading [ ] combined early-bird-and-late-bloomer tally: 28.9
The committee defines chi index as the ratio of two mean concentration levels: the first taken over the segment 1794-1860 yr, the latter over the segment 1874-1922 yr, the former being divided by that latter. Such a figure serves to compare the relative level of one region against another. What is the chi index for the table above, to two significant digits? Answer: 0.94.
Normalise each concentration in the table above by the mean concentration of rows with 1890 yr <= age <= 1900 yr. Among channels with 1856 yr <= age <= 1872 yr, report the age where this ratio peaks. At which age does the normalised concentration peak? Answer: 1871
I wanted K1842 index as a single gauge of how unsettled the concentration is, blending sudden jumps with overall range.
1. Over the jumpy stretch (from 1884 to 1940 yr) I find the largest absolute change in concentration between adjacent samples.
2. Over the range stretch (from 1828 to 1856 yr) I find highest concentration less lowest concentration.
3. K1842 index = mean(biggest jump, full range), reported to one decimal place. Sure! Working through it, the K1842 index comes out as 4.1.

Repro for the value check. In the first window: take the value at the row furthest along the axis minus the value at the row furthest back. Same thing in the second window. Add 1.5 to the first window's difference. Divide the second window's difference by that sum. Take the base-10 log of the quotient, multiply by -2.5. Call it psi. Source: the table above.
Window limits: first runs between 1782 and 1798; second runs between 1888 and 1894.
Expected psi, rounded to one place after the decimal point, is 2.3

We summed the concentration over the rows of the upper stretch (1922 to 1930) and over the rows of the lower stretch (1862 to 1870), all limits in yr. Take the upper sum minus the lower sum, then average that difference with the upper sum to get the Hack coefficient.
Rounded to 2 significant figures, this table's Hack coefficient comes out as 40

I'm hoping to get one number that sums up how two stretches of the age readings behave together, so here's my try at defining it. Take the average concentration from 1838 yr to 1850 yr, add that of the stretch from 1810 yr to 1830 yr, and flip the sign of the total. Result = -26.7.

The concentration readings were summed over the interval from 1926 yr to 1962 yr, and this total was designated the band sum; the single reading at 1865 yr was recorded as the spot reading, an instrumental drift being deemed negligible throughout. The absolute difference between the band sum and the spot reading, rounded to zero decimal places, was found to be 255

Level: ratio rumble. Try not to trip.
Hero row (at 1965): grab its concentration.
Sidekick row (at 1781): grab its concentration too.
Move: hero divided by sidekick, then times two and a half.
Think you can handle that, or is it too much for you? 2.46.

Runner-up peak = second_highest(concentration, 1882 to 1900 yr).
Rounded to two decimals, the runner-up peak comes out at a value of 14.95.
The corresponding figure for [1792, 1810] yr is 16.77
